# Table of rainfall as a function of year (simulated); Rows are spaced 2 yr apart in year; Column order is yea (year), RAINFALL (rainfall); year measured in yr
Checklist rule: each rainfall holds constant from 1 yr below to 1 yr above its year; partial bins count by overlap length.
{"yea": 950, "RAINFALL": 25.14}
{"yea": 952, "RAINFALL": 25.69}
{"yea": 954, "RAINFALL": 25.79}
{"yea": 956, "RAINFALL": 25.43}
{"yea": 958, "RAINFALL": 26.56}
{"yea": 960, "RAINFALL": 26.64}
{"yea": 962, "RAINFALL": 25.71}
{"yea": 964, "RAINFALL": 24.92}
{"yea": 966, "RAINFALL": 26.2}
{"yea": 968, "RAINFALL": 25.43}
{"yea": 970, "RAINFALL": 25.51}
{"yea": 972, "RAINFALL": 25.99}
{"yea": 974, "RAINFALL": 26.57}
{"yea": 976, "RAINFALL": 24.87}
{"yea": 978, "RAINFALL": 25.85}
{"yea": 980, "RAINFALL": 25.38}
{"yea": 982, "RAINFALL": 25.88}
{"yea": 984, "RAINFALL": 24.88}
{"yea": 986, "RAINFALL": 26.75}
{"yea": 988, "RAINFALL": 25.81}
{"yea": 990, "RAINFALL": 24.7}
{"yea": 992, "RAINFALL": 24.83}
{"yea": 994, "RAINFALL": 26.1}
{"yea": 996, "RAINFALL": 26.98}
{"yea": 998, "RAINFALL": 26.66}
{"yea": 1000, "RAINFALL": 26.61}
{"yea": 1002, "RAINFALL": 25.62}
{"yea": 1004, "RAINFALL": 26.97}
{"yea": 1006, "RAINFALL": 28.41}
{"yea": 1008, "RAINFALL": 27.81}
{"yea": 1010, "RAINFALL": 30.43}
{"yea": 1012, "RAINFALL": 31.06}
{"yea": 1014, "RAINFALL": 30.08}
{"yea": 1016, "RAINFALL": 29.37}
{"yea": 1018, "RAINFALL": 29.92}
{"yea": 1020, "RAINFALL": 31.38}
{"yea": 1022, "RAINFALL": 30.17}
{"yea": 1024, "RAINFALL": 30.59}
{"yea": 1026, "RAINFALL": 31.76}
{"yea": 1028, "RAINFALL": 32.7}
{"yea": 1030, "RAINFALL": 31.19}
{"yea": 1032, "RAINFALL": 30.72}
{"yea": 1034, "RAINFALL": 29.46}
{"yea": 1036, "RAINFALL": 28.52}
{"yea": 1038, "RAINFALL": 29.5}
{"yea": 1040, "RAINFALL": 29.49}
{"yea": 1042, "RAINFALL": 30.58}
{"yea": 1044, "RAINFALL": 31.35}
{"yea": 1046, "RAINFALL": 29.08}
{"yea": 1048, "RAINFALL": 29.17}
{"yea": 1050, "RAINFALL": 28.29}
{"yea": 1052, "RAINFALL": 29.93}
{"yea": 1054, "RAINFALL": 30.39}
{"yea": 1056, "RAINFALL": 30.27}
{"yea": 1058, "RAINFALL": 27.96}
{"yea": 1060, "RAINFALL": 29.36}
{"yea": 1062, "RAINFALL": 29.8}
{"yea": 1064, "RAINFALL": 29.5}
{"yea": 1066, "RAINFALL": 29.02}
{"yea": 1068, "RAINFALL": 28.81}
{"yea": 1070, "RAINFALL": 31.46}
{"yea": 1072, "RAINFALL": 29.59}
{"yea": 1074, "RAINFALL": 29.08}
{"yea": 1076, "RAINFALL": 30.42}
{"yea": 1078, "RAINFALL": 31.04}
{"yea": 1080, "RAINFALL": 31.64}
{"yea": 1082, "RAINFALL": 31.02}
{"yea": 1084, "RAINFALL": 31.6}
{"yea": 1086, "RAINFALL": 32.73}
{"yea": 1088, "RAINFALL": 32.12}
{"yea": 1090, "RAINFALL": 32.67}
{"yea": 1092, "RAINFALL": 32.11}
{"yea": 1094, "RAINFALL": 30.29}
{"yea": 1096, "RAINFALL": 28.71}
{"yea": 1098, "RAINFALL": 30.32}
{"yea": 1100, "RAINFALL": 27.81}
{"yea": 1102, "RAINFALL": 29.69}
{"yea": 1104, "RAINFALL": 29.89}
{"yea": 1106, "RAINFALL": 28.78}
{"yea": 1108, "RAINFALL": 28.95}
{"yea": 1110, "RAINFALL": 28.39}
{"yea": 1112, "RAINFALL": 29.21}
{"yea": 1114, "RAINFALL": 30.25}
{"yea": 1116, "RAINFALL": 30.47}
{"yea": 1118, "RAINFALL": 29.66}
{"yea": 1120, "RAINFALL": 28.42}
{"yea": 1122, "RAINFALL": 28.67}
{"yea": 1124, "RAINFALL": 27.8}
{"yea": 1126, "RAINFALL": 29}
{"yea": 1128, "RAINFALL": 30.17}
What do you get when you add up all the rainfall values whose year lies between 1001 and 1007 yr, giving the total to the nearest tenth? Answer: 81.0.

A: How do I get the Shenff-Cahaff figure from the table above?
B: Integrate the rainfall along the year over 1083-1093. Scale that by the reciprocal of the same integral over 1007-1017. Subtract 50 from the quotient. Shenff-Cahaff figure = -48.9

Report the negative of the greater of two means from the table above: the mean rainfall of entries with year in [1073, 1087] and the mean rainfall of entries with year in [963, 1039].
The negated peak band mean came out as -31.1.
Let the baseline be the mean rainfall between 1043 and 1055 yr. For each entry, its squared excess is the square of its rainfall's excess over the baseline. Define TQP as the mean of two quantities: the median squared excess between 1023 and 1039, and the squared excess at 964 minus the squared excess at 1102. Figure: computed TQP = 12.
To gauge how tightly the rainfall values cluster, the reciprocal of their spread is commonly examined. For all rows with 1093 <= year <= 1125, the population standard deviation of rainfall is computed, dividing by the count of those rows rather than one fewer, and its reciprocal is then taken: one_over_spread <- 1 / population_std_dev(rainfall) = 1.2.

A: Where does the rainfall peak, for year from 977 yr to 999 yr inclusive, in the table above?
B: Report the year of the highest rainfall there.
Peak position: 996 yr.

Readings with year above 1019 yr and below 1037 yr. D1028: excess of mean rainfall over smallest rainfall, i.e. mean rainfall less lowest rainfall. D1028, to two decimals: 2.20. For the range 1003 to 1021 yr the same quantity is 2.52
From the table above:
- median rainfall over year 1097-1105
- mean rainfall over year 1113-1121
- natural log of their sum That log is 4.09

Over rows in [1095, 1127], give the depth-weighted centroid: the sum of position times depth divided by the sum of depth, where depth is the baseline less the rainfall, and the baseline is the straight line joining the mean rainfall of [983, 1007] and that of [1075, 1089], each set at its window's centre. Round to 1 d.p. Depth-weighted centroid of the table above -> 1112.5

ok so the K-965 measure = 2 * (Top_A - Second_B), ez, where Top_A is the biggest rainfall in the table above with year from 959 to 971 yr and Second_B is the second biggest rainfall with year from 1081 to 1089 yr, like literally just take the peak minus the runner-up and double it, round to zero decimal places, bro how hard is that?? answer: -11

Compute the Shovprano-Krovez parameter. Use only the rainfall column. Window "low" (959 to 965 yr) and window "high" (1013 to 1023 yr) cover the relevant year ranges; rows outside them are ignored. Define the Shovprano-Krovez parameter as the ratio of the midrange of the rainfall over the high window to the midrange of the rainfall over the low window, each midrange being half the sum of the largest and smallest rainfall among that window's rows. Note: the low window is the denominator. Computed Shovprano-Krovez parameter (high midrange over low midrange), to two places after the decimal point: 1.18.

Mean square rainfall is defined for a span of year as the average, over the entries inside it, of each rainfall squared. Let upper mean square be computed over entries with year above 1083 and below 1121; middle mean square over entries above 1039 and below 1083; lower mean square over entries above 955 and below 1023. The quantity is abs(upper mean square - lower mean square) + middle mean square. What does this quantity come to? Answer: 1073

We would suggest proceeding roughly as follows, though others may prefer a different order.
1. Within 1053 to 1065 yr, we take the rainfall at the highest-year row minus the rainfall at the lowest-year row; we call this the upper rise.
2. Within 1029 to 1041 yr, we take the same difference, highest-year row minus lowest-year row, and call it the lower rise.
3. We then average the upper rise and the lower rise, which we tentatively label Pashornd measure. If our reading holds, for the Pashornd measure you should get -1.3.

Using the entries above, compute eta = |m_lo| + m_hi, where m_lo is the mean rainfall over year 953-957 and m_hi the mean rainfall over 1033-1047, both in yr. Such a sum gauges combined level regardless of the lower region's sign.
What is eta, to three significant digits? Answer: 55.3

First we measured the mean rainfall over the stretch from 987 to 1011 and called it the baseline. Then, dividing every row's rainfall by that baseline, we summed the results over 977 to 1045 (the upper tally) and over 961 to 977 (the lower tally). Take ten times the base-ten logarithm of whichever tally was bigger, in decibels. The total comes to 15.6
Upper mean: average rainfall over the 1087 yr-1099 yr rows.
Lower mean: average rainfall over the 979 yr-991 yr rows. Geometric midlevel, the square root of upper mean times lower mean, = 28.2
